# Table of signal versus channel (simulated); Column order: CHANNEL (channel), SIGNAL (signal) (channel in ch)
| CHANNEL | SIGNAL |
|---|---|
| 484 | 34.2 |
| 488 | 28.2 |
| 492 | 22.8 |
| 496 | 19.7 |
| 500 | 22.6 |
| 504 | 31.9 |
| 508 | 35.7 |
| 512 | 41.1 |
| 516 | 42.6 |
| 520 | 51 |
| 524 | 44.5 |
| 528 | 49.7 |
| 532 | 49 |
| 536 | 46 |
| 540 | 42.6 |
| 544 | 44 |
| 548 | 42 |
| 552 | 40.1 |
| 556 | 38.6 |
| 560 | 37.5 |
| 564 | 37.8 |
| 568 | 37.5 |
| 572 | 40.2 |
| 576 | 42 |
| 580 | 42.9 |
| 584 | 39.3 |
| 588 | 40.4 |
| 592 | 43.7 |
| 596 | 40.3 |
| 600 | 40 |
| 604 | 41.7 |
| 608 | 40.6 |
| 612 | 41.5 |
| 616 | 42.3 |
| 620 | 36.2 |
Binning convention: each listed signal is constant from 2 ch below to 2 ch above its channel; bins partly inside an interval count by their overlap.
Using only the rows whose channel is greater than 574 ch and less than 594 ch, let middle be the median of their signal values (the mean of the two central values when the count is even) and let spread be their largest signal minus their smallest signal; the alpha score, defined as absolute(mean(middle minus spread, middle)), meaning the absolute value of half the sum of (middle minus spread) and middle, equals 39.8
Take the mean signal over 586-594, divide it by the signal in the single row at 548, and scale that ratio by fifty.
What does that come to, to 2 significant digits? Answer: 50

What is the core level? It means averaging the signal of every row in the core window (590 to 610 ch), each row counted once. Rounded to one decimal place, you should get 41.3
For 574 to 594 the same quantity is 41.7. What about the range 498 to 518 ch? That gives 34.8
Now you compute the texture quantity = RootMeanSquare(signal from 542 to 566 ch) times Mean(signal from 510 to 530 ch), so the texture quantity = 1834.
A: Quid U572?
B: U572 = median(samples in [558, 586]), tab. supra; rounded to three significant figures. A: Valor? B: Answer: 39.3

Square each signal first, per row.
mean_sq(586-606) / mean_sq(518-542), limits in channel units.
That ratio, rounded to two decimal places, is 0.76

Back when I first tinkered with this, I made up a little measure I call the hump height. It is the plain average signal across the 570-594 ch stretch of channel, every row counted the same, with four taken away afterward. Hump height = 37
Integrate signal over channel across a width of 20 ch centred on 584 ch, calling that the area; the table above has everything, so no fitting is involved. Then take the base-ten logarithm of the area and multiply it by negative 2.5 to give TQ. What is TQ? -7.30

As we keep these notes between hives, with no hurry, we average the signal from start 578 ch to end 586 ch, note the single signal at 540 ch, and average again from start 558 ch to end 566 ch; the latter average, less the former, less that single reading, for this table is -46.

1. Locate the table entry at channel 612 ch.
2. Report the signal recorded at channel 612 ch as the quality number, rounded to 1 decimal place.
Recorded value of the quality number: 41.5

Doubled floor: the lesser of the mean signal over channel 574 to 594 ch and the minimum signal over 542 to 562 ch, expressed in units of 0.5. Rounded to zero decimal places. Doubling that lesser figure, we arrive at 75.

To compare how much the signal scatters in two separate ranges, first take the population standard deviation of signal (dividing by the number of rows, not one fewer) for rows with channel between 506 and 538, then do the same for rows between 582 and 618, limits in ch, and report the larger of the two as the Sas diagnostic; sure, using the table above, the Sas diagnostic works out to 4.8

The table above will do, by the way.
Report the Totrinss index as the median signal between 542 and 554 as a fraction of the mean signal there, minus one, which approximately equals -0.001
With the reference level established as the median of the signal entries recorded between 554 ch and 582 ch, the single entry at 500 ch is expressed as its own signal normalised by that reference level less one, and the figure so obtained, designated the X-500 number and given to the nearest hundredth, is -0.41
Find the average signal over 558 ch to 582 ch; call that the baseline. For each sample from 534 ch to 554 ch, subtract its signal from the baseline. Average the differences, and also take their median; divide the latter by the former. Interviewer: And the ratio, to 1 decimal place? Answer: 0.9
